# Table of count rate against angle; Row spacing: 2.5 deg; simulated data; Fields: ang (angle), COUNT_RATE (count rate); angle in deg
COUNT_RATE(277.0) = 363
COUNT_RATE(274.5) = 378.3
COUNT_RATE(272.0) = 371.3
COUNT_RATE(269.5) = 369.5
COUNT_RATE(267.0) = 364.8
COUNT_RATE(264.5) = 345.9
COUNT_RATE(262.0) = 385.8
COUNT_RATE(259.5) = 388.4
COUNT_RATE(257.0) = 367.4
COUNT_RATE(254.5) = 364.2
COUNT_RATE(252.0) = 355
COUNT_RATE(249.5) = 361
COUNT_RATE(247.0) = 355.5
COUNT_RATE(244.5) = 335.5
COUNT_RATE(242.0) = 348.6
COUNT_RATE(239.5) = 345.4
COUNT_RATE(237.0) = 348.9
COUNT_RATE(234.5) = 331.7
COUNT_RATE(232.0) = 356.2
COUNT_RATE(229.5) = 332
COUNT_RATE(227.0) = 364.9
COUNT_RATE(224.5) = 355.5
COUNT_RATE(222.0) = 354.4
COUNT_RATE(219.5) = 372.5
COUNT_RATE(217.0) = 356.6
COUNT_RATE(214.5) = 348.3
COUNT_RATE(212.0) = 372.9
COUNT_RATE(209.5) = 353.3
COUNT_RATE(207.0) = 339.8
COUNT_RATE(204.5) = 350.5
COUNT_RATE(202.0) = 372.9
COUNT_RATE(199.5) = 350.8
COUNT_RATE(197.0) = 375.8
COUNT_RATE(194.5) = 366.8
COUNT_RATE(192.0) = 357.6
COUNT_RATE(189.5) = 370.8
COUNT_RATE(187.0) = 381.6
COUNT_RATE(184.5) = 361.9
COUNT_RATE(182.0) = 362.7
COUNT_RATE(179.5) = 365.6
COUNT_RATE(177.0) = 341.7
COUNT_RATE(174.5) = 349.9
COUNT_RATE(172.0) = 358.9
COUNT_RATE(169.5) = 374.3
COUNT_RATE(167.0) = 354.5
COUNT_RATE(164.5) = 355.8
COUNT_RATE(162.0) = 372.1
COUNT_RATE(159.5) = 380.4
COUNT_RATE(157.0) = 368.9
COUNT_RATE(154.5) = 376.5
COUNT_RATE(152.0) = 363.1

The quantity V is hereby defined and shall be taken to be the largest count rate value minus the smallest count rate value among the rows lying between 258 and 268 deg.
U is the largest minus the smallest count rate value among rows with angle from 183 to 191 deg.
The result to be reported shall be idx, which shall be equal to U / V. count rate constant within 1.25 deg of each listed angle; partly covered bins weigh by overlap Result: 0.5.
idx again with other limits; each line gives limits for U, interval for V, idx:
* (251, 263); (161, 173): 1.7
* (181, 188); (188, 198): 1.1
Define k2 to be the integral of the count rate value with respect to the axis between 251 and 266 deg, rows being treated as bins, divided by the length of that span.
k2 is 368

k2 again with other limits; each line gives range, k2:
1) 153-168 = 368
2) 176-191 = 364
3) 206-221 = 357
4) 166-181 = 358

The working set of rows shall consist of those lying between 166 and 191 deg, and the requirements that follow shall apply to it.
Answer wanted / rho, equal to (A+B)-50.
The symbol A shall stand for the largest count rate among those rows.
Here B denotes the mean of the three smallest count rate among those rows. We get 680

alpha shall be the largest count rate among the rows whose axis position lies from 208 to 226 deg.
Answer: 372.9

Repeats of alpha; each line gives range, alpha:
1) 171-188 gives 381.6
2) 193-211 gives 375.8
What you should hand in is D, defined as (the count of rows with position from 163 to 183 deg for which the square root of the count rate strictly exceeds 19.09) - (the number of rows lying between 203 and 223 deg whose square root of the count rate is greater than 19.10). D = 0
